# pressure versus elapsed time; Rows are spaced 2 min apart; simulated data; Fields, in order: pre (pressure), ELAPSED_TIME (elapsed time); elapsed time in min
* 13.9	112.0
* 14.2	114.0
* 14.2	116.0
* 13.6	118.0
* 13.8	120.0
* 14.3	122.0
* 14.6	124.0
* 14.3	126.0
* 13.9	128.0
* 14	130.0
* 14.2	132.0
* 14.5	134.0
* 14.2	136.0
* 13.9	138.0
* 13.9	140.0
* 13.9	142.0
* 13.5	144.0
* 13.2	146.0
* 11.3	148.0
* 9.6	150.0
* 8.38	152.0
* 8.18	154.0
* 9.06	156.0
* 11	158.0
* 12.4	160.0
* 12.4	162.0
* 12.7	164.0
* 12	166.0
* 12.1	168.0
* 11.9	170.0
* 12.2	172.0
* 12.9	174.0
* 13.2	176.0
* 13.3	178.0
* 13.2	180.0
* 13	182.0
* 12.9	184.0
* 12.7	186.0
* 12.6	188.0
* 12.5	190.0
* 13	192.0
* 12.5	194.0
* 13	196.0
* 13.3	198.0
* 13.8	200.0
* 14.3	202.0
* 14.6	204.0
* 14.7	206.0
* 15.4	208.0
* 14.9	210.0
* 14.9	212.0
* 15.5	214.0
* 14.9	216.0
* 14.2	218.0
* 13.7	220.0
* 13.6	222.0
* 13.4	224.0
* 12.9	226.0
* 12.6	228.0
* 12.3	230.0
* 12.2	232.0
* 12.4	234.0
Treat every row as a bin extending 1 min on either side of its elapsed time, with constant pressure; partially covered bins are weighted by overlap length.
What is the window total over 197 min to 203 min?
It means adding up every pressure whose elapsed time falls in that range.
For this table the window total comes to 41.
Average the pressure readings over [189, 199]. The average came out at 12.9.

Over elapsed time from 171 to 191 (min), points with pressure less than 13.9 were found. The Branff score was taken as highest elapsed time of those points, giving 190.0 min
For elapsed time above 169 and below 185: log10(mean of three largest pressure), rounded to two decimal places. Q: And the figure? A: 1.12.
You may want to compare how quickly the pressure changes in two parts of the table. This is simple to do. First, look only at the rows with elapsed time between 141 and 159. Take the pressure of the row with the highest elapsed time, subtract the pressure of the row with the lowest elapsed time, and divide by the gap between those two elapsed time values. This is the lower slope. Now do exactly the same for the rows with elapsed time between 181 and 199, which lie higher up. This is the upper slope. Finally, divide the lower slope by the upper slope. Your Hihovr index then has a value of -9.7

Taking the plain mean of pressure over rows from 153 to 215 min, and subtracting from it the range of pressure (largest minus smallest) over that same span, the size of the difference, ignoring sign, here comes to 5.6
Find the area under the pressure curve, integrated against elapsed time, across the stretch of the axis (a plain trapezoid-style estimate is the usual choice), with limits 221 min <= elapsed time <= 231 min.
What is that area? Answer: 130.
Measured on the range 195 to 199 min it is 53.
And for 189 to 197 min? 102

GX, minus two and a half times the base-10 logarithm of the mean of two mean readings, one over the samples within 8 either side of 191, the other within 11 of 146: -2.723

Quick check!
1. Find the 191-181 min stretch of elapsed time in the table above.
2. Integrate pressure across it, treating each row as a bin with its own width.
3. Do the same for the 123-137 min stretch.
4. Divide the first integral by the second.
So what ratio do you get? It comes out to 0.64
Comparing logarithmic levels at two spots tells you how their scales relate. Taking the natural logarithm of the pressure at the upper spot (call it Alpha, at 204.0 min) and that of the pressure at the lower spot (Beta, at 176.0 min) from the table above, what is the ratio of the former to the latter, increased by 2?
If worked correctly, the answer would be 3.04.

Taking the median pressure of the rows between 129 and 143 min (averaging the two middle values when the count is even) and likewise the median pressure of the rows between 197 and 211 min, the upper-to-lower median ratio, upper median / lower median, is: 1.04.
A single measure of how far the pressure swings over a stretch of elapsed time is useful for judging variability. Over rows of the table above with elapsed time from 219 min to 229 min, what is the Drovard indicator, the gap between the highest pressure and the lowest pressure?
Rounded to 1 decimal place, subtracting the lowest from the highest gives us 1.1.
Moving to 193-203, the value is 1.8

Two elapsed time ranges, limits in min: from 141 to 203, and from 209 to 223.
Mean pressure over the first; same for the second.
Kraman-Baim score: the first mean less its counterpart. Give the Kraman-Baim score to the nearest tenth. -2.3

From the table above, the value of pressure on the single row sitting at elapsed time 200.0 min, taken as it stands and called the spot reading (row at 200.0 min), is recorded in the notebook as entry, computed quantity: 13.8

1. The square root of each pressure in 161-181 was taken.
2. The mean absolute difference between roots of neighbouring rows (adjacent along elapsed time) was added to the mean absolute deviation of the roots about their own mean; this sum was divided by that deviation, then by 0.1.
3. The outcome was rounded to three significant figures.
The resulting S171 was 16.6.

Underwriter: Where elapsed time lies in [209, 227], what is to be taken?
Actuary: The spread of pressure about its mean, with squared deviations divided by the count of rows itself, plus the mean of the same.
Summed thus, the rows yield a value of 15.0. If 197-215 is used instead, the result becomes 15.3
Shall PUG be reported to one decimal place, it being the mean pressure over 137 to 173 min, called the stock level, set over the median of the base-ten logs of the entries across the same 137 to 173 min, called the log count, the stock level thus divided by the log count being 10.8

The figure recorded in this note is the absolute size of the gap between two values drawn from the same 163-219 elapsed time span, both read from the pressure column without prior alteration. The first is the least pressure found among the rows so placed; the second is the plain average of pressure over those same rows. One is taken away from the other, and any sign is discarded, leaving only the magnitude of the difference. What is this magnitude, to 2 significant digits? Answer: 1.5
